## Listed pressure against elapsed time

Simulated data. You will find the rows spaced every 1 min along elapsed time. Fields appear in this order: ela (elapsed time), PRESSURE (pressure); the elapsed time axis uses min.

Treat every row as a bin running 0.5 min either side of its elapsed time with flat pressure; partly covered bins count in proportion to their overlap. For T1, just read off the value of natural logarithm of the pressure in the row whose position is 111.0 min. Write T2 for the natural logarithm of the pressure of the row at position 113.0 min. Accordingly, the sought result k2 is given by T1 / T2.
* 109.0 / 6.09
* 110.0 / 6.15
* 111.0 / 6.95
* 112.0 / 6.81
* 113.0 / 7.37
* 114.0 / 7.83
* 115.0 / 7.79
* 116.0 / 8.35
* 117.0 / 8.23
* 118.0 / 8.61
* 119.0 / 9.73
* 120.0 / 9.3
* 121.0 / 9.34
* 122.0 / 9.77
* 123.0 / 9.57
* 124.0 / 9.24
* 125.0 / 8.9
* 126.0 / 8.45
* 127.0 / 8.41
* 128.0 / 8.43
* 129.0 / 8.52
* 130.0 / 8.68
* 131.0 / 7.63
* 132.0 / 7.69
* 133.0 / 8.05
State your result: 0.97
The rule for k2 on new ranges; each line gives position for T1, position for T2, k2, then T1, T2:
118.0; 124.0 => 0.97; 2.15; 2.22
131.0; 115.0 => 0.99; 2.03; 2.05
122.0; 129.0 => 1.06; 2.28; 2.14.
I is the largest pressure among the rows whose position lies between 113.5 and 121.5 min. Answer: 9.73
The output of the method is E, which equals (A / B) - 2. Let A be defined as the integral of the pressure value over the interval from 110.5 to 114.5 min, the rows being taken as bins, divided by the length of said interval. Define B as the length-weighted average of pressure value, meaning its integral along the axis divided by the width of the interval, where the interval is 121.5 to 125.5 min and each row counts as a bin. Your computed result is -1.23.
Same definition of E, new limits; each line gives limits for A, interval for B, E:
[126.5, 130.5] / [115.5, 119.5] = -1.03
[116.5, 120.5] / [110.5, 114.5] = -0.76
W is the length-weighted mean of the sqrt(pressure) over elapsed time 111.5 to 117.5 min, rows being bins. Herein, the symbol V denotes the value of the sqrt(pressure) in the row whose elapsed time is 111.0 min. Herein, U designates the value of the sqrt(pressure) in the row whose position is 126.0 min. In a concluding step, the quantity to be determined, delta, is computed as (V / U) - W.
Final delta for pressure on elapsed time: -1.87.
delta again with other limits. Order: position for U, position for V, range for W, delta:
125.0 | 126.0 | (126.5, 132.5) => -1.89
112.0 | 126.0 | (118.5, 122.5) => -1.97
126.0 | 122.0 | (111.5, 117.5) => -1.70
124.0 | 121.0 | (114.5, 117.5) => -1.84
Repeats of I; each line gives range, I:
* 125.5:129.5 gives 8.52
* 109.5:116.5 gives 8.35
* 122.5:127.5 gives 9.57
